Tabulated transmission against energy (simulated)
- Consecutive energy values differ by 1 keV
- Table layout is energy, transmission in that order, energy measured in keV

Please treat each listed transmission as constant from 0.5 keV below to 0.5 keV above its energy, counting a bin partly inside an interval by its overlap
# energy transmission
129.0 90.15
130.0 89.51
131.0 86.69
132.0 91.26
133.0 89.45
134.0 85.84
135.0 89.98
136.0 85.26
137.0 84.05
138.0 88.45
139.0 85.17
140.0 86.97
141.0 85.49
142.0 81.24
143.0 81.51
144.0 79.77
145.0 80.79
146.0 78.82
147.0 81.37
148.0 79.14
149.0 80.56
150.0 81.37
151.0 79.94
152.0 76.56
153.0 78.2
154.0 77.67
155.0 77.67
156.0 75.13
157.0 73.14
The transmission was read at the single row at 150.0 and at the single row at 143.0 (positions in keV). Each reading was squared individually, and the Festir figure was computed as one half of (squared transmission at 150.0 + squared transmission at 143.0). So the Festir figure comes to 6632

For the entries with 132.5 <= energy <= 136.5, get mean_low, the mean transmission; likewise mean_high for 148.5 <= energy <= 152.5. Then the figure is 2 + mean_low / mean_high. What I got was 3.10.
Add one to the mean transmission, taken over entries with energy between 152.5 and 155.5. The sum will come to 79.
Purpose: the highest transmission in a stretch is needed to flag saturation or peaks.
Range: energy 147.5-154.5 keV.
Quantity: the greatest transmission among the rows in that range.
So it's 81.37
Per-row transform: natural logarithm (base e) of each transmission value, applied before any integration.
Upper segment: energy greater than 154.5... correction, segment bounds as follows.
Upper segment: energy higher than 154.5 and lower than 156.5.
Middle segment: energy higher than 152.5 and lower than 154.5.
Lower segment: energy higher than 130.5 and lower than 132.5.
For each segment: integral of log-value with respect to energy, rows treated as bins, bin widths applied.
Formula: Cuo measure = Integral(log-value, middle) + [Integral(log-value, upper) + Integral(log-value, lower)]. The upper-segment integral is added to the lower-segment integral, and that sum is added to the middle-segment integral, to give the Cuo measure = 26.4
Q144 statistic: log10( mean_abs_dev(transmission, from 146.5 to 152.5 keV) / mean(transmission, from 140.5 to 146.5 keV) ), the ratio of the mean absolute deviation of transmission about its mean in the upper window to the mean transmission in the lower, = -1.79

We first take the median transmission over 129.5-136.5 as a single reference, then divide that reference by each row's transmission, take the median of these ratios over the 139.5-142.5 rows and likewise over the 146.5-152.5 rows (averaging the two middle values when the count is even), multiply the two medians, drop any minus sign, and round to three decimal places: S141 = 1.166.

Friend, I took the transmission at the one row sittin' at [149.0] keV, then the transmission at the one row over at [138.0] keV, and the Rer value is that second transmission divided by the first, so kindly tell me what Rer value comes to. 1.098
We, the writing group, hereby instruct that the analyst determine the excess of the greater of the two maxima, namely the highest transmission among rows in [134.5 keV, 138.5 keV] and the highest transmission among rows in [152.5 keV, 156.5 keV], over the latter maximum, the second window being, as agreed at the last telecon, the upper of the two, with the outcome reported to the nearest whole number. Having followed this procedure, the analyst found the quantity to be 12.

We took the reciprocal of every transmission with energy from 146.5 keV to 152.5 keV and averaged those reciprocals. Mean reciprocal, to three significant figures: 0.0125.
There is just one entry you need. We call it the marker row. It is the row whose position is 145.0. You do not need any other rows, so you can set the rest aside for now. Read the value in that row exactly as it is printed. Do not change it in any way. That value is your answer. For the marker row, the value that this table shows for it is 80.79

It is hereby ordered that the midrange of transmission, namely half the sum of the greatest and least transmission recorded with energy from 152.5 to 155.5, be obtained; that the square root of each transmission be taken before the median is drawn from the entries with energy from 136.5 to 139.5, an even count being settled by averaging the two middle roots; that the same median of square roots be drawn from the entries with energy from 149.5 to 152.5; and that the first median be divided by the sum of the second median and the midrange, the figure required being 0.106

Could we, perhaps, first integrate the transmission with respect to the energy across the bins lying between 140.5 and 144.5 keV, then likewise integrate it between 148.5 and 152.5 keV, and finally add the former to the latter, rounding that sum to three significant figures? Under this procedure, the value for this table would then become 646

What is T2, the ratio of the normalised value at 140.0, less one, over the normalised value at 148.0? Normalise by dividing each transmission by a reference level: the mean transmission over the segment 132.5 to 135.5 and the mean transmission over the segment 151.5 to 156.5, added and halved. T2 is 0.054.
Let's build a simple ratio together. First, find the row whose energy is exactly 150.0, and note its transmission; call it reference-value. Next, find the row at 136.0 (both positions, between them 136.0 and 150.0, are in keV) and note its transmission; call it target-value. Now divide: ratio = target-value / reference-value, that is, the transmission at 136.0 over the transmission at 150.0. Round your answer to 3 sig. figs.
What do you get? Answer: 1.05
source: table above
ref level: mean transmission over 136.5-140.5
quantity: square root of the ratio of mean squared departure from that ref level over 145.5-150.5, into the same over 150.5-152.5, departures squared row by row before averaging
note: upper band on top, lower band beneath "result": 1.3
